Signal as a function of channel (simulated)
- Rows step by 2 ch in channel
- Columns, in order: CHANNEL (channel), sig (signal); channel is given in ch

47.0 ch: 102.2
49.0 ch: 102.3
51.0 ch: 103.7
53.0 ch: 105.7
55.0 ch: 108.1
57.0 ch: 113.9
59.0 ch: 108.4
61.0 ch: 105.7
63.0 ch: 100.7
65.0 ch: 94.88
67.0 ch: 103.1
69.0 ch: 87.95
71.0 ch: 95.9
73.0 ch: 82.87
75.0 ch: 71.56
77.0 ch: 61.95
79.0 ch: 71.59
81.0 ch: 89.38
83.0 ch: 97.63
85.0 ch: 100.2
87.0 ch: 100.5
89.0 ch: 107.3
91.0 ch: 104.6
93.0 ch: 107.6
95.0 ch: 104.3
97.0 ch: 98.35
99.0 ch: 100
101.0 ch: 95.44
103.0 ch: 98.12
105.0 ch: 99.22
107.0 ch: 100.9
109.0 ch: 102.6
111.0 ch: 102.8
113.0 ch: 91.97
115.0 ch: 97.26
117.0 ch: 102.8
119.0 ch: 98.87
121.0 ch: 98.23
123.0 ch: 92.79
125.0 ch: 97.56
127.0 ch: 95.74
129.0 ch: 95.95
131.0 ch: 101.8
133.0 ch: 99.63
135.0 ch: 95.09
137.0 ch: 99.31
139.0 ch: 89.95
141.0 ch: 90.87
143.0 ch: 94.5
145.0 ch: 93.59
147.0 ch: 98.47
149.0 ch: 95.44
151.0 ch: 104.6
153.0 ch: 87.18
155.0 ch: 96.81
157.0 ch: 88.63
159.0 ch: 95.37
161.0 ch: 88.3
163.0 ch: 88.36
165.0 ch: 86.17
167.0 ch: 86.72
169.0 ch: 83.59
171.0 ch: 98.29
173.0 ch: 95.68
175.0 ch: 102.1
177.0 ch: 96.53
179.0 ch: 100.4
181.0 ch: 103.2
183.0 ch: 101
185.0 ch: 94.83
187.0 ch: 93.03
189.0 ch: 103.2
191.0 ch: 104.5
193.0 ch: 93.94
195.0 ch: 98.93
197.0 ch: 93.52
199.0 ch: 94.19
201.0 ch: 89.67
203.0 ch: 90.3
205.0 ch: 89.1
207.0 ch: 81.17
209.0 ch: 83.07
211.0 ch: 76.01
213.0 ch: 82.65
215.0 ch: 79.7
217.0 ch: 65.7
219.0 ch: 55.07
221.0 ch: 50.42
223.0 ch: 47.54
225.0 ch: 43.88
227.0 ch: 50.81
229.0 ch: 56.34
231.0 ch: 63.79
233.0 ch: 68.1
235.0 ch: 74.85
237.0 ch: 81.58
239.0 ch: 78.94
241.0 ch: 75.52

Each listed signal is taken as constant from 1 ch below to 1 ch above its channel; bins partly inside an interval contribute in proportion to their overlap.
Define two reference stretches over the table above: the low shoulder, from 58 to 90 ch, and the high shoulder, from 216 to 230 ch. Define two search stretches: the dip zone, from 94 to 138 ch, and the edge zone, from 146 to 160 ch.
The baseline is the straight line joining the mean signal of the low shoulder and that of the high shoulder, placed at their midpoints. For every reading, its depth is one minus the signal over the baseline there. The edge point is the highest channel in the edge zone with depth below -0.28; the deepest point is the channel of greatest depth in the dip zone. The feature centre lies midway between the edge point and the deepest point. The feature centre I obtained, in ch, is 130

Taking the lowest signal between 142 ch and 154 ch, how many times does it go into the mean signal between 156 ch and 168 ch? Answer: 1.02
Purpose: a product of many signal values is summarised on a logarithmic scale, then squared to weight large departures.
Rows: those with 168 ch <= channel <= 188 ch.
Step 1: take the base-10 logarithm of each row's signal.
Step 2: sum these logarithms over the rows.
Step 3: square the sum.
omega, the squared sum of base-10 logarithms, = 394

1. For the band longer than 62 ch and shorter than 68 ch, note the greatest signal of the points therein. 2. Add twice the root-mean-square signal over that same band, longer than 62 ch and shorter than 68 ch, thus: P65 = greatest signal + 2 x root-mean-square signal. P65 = 302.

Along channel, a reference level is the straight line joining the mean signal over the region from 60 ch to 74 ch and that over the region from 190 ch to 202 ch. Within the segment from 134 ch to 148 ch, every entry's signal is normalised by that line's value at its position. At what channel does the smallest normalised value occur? 139.0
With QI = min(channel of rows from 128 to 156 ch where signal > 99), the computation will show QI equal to 131.0 ch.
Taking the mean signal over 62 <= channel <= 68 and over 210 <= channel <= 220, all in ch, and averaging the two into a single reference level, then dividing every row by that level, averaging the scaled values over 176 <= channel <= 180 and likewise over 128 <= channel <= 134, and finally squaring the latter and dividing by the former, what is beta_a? 1.16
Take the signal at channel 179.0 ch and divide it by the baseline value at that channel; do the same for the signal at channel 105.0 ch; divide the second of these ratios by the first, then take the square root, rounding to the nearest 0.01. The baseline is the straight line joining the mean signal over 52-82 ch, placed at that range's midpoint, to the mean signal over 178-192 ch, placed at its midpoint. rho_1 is 1.02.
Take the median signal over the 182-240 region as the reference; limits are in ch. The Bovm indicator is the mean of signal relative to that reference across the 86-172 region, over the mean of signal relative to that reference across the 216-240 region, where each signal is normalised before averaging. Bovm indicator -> 1.57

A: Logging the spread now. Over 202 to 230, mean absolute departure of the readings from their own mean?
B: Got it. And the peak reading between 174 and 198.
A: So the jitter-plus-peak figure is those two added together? 120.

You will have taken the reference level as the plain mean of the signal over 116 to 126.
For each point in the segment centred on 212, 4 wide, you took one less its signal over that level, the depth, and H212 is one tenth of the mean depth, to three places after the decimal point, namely 0.019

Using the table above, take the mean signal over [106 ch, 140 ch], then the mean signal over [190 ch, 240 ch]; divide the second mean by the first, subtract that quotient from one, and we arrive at 0.23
